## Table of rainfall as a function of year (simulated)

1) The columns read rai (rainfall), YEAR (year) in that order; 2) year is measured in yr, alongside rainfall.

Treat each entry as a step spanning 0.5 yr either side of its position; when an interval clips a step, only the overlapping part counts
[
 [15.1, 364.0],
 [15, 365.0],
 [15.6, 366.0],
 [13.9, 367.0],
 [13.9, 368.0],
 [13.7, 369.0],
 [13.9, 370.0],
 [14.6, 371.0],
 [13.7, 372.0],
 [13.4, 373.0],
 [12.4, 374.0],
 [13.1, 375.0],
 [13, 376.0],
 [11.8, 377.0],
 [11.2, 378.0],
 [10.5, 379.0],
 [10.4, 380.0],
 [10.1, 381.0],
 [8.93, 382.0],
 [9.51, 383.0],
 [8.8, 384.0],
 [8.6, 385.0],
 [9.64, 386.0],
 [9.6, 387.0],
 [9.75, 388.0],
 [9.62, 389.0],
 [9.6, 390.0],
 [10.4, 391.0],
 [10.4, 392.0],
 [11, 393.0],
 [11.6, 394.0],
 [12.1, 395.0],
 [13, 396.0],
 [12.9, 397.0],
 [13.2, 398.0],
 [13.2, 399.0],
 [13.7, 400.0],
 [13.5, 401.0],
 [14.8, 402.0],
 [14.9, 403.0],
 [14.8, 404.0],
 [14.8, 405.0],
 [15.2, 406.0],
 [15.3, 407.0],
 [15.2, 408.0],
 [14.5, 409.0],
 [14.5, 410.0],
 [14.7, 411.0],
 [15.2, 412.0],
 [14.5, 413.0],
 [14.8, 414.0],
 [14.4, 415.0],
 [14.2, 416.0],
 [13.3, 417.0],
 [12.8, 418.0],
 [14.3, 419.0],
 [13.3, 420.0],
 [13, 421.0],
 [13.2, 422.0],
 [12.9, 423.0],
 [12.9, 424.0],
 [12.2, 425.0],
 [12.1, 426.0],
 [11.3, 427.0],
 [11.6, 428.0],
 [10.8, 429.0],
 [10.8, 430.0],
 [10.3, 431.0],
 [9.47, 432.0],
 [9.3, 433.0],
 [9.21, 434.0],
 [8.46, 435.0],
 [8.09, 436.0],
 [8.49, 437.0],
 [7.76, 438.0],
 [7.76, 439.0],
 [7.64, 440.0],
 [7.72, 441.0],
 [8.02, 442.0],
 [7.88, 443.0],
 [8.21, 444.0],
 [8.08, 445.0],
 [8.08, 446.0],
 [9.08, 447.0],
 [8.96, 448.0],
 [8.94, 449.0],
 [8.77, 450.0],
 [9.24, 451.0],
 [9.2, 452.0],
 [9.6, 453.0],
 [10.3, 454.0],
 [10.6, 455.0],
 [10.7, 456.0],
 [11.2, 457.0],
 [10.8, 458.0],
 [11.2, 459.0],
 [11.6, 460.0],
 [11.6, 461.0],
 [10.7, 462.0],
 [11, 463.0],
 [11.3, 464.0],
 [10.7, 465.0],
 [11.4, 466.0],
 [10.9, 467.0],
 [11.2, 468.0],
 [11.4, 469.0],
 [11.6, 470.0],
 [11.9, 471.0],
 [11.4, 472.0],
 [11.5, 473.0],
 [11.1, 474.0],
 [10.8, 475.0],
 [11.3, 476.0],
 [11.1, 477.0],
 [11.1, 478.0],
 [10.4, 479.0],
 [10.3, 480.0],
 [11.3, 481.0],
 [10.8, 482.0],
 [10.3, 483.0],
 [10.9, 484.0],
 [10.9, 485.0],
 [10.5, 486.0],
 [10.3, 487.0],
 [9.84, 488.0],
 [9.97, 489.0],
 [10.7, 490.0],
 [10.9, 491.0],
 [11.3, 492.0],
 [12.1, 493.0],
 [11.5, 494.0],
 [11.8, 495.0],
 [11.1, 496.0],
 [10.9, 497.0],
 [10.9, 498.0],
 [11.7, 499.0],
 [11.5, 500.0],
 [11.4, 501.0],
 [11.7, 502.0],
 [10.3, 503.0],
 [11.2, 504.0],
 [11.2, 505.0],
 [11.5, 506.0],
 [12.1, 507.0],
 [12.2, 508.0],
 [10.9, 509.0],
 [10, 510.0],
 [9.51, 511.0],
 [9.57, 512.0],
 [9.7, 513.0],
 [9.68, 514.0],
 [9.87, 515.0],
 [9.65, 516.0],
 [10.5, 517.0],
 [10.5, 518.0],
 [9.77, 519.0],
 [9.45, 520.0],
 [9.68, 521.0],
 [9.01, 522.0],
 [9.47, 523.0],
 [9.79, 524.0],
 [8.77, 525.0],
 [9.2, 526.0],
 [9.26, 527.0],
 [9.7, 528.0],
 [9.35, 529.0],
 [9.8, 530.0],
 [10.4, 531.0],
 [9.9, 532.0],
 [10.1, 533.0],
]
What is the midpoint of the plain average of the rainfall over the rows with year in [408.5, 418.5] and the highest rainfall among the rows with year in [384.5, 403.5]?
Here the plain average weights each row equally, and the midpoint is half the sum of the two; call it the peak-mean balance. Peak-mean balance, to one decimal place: 14.6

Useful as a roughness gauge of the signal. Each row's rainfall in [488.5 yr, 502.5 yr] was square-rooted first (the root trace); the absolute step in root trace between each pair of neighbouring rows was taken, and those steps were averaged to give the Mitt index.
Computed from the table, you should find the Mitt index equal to 0.061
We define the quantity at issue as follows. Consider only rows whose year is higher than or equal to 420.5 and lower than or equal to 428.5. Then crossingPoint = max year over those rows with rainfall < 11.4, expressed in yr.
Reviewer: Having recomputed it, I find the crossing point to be 427.0 yr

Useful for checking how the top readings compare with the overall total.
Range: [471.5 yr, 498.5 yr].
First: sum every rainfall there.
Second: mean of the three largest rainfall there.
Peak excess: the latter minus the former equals -283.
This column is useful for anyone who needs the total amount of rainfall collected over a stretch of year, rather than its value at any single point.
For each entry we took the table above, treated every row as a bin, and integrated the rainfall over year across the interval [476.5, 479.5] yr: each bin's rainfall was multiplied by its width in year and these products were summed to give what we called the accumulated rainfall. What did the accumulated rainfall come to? 32.6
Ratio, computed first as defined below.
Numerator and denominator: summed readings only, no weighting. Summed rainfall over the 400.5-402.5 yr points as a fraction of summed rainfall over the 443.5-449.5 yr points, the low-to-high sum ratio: 0.55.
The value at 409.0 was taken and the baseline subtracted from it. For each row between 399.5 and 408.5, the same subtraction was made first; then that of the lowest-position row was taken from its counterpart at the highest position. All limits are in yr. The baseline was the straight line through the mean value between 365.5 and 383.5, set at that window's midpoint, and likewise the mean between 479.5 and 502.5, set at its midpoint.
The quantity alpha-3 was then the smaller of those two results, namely 2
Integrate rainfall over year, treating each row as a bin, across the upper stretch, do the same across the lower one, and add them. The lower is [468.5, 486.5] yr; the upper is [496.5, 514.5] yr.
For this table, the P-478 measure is 395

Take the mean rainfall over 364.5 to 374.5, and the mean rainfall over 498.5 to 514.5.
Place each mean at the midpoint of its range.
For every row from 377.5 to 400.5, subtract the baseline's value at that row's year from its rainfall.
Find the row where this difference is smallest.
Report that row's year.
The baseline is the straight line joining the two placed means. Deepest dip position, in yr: 385.0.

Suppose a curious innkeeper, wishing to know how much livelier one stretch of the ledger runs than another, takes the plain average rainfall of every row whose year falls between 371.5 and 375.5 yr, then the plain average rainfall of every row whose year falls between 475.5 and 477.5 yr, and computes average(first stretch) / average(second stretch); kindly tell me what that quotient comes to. 1.2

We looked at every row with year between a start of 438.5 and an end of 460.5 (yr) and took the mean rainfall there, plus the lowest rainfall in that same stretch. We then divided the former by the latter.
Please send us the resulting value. 1.21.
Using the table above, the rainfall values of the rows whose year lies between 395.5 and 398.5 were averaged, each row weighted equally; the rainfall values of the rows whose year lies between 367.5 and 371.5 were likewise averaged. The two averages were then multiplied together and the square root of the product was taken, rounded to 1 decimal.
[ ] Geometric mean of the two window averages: 13.5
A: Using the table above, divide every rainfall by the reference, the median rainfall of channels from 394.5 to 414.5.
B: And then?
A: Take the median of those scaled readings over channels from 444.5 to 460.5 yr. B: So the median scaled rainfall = 0.65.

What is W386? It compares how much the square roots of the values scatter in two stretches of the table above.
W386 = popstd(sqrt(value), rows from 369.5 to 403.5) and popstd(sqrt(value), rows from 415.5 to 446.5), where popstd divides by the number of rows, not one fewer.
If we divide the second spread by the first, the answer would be 1.3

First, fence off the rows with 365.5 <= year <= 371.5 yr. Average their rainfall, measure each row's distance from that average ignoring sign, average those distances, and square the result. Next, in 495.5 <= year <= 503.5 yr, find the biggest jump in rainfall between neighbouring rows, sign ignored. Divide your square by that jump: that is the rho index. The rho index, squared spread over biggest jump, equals 0.22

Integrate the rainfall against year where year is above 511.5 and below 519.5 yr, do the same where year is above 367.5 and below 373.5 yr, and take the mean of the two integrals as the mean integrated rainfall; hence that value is 81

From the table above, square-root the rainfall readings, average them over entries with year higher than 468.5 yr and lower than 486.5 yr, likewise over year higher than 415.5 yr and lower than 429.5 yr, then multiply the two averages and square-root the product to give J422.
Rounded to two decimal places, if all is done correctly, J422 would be 3.44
